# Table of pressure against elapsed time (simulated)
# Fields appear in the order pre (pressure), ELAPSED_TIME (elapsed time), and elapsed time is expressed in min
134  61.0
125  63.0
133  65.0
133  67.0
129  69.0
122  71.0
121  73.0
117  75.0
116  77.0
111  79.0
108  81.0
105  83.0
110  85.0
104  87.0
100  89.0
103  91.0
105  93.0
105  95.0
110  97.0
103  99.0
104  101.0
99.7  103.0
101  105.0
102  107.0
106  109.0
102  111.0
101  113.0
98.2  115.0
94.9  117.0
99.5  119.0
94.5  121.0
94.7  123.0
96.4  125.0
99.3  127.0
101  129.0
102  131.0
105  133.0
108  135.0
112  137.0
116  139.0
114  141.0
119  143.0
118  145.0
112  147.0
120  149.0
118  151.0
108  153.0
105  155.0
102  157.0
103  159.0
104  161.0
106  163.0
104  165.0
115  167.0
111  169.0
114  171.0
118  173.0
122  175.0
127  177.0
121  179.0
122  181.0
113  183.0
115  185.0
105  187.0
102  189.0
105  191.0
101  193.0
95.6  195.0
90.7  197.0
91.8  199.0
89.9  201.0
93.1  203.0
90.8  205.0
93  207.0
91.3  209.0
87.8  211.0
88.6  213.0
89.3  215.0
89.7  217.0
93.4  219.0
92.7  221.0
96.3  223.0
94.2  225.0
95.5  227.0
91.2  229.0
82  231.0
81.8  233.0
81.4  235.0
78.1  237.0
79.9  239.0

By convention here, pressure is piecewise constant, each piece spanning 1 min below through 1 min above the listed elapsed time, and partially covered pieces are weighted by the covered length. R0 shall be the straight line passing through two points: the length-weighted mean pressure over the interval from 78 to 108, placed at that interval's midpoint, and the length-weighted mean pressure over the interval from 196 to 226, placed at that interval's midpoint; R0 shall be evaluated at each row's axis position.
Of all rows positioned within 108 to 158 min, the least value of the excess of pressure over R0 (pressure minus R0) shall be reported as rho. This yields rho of -7.1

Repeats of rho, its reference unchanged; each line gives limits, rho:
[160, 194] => 6.9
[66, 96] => -5.2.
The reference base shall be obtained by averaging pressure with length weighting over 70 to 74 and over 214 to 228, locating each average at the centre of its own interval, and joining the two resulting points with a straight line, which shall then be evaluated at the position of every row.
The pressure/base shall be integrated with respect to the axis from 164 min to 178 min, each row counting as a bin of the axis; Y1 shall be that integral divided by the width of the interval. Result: 1.13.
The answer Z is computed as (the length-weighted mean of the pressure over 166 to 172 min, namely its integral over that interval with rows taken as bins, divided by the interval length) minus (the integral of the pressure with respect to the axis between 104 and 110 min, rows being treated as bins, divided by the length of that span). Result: 10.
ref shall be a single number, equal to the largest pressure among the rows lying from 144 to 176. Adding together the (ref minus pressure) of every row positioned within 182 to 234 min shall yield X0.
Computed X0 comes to 712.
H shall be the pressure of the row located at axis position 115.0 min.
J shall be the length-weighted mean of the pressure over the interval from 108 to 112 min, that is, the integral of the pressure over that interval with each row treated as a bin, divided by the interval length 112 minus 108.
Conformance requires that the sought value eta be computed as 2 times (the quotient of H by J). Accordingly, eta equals 1.9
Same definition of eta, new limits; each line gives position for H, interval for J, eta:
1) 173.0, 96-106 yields 2.3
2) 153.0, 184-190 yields 2.0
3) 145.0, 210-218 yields 2.7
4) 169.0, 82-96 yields 2.1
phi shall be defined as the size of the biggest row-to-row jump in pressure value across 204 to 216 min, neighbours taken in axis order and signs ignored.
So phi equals 3.5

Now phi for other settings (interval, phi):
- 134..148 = 6.0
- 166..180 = 6.0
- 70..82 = 5.0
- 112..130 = 5.0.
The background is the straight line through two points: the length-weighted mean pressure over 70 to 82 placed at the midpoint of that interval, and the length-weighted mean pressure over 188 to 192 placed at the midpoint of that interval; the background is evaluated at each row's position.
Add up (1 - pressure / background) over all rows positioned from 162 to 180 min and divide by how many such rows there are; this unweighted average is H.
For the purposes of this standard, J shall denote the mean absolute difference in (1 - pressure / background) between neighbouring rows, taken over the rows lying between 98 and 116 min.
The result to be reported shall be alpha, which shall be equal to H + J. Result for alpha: -0.07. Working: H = -0.09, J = 0.022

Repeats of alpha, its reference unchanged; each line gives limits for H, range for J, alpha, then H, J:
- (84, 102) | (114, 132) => 0.10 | 0.08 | 0.024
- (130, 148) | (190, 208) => 0.00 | -0.03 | 0.030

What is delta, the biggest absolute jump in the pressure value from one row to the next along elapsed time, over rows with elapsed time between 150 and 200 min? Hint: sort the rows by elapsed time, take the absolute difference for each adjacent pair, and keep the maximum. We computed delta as 11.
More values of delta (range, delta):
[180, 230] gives 10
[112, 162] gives 10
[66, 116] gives 7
